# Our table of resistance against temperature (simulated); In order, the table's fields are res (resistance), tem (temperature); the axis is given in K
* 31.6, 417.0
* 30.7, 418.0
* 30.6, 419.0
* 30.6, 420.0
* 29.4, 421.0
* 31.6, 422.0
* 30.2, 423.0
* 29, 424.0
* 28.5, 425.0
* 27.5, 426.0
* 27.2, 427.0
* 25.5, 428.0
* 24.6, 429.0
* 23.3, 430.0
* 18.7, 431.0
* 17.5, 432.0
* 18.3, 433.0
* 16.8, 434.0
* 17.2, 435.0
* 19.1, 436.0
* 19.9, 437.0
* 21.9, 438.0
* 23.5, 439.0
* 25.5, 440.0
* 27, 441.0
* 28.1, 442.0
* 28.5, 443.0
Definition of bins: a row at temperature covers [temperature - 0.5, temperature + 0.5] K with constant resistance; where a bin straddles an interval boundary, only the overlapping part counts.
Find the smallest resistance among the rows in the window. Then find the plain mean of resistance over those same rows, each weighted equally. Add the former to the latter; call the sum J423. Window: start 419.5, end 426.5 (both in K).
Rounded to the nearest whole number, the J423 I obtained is 57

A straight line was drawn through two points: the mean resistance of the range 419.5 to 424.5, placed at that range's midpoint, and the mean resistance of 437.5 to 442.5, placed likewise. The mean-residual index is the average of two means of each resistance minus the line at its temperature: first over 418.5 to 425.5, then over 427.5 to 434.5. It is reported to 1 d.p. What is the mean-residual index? -3.6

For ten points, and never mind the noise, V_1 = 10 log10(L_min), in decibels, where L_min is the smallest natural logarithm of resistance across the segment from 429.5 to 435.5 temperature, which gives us 4.50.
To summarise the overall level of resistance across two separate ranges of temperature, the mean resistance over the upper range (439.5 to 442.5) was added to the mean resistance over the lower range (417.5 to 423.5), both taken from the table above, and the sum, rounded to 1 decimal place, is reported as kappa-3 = 57.4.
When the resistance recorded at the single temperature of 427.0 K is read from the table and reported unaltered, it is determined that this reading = 27.2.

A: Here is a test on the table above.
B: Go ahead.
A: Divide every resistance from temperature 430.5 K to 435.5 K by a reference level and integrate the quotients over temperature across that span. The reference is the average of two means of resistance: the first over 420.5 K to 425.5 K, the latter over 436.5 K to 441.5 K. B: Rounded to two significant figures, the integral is 3.3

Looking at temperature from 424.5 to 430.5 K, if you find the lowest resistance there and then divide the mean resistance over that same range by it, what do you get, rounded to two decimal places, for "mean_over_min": 1.12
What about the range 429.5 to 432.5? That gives 1.13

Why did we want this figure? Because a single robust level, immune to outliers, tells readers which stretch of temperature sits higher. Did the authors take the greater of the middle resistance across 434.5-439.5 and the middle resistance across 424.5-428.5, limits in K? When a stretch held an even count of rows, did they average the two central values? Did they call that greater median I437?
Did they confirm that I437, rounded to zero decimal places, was 27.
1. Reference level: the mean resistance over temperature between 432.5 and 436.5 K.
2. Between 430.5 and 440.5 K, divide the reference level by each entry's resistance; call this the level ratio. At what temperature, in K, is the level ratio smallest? 440.0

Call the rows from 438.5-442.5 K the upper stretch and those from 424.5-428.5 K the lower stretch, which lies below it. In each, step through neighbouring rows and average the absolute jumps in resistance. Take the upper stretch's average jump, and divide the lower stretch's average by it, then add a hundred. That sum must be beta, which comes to 101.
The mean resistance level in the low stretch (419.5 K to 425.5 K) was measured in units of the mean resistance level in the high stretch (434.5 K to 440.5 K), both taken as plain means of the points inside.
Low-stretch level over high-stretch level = 1.4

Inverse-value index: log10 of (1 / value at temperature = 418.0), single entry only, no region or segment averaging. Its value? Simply -1.49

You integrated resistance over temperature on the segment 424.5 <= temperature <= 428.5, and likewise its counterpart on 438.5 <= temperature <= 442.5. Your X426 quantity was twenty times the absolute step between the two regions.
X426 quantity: 92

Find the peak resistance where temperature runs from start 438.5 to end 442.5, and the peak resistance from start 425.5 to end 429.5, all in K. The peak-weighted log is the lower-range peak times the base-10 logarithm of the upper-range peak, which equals 39.8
